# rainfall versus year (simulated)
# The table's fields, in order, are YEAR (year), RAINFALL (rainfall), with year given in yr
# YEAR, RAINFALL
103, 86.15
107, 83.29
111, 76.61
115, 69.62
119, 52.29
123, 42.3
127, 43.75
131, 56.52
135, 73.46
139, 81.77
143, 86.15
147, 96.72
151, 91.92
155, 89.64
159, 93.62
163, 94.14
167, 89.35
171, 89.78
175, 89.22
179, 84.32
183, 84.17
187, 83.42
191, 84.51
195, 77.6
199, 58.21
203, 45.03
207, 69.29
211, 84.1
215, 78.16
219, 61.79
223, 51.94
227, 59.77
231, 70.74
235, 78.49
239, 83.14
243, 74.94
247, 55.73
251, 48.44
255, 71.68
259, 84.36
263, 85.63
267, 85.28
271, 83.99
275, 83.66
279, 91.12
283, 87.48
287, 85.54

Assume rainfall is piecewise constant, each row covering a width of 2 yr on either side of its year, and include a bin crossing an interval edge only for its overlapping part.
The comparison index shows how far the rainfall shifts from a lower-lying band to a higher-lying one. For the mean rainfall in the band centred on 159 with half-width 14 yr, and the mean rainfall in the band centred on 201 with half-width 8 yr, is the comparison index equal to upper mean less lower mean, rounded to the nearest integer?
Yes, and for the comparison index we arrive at -30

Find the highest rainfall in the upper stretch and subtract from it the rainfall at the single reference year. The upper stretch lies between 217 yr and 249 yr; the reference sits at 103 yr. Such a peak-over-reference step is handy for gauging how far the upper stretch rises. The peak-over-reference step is -3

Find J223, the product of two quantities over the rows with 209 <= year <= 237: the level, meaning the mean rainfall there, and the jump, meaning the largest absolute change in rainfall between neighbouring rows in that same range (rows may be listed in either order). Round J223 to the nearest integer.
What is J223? 1134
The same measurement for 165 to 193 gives 423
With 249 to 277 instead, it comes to 1803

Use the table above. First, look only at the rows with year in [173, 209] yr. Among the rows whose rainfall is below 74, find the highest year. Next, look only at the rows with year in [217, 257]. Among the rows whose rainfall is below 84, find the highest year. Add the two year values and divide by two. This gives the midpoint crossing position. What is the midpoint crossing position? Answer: 231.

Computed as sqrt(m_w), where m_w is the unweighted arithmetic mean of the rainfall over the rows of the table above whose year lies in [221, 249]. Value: 8.2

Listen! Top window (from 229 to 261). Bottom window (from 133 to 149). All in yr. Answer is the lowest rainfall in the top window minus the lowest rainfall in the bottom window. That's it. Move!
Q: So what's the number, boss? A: -25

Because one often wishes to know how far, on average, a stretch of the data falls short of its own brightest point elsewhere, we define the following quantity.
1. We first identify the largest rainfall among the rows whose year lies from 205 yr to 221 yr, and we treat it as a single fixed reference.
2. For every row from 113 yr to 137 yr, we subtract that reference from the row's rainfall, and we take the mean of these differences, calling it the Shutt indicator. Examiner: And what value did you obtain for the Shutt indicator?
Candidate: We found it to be -28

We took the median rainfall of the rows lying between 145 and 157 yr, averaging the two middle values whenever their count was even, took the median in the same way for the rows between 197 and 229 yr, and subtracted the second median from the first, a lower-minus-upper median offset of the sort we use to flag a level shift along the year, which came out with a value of 31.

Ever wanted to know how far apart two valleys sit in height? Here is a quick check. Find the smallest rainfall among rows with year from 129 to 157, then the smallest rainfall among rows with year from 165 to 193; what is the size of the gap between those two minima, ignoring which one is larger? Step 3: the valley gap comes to 27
